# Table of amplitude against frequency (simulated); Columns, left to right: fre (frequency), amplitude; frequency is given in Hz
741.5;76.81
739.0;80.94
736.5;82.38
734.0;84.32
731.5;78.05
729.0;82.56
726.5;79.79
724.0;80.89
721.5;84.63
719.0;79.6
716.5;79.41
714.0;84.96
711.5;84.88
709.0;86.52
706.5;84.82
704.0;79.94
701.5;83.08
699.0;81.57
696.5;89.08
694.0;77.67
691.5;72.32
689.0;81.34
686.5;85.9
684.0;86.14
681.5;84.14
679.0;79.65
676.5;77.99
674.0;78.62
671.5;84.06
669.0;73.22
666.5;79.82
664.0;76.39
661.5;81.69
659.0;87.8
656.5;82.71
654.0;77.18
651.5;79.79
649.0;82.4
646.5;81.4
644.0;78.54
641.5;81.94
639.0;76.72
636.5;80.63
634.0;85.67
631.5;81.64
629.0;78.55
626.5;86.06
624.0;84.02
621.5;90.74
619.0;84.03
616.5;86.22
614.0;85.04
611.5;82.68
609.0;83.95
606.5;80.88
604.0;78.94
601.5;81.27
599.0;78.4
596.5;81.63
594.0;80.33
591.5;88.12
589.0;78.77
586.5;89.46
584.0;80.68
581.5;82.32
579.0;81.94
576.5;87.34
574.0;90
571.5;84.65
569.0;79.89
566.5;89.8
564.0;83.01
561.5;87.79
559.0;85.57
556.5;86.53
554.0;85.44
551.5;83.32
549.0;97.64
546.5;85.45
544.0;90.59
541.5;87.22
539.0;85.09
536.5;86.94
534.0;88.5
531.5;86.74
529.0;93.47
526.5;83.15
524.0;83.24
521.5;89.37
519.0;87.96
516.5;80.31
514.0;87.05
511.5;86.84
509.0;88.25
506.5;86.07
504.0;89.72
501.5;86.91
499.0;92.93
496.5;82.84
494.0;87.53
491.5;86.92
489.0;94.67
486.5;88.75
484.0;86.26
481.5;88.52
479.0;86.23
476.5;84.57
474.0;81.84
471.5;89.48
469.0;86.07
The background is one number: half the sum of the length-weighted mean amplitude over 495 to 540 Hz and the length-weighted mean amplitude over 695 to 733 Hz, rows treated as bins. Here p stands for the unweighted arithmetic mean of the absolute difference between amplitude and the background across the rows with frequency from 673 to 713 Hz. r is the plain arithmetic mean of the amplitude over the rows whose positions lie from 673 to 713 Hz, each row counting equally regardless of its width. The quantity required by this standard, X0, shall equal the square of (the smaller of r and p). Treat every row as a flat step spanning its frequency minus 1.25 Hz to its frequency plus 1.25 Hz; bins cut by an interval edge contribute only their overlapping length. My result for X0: 14.2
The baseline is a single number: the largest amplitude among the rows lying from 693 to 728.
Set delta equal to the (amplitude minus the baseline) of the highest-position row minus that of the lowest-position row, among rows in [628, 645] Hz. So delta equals 0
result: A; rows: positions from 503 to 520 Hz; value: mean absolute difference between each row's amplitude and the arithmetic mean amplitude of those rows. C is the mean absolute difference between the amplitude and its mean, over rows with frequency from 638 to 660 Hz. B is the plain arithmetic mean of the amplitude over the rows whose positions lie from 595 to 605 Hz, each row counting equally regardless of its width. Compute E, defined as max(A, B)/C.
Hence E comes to 31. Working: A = 1.9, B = 80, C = 2.6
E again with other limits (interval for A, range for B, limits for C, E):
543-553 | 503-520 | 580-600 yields 27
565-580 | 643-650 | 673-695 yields 23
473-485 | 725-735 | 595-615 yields 47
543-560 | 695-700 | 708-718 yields 38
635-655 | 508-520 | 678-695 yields 22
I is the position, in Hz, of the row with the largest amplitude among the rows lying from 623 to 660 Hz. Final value 659.0 Hz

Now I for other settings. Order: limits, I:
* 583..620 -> 586.5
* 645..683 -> 659.0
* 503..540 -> 529.0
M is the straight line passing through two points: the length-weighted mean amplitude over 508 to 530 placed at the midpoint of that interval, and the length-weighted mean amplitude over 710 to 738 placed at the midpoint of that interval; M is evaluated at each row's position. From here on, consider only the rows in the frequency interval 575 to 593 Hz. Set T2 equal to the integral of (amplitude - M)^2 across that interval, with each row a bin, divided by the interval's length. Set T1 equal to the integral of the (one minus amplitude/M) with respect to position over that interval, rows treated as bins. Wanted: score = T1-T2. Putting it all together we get -15.8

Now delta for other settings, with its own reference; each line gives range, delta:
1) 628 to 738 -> 4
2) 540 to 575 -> 3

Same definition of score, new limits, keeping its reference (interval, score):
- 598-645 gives -13.7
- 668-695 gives -27.0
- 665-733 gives -16.0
